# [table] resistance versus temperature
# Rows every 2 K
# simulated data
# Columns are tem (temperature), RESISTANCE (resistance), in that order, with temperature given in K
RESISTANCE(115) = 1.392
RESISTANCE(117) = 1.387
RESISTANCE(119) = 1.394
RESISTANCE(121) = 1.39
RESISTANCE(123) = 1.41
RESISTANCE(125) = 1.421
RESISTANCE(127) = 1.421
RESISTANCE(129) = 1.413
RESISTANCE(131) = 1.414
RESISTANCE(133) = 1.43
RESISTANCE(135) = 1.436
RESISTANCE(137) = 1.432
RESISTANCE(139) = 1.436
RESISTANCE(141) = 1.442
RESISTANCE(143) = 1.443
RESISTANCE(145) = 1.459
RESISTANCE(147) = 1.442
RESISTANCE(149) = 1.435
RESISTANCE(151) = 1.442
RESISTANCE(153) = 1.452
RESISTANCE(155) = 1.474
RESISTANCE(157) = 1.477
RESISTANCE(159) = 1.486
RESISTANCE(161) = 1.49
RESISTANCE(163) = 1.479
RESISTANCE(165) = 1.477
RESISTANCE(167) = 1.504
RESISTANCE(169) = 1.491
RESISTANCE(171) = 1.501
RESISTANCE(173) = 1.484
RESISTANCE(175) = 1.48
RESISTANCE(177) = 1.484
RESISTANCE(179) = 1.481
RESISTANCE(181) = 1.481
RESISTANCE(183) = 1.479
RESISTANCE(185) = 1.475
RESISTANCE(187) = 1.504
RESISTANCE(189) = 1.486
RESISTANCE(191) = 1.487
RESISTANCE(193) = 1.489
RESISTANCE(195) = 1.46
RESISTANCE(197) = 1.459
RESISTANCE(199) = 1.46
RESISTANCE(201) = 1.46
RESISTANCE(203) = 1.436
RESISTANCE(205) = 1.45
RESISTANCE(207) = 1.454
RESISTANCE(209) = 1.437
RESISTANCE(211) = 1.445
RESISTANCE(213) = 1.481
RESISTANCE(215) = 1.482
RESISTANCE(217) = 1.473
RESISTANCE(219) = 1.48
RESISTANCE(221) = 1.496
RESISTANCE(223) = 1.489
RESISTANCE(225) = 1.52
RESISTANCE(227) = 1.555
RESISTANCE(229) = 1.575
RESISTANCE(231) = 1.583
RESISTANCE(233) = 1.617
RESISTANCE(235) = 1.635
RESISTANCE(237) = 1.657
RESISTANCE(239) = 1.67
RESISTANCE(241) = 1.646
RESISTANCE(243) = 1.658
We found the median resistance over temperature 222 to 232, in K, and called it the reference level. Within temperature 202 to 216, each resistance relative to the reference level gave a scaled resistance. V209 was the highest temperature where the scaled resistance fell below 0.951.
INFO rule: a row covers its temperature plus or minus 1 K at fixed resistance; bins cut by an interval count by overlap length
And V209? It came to 211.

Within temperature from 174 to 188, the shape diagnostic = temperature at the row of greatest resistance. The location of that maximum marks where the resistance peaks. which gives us 187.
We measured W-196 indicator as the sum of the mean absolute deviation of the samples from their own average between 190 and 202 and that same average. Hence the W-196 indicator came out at 1.48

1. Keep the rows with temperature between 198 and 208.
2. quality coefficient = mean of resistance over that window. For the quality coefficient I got 1.452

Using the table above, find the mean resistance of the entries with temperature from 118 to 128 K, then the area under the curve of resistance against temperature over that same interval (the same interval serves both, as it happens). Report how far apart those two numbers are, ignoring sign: 13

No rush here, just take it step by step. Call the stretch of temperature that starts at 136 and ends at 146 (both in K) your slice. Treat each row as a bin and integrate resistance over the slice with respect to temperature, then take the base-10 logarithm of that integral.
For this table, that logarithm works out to 1.16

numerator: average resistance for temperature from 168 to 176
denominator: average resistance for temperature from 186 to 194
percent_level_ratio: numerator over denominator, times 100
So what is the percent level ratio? 100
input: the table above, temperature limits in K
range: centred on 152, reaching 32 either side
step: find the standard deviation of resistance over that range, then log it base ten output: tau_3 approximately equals -1.5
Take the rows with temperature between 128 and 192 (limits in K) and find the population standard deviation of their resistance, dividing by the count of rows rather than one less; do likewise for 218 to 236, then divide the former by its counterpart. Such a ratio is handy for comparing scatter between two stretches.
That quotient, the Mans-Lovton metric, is 0.49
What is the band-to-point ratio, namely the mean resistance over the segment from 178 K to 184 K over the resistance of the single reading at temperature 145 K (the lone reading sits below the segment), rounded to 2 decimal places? 1.01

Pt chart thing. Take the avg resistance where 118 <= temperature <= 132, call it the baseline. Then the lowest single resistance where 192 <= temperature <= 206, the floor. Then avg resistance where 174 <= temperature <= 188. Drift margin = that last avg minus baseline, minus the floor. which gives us -1.36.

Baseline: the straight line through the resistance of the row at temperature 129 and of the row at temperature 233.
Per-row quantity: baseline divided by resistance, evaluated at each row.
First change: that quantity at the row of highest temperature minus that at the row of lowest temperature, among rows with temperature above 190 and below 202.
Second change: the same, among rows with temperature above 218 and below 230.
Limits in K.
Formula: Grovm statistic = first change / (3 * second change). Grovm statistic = -0.21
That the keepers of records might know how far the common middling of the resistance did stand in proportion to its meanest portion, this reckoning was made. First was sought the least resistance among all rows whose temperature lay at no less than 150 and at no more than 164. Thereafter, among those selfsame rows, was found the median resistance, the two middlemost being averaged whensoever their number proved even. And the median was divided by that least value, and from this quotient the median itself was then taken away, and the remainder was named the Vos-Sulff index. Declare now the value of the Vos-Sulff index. -0.453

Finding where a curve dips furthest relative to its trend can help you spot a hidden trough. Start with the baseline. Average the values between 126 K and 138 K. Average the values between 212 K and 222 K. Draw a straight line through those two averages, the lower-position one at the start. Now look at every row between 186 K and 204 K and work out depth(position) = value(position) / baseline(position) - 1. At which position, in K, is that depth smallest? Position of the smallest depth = 203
